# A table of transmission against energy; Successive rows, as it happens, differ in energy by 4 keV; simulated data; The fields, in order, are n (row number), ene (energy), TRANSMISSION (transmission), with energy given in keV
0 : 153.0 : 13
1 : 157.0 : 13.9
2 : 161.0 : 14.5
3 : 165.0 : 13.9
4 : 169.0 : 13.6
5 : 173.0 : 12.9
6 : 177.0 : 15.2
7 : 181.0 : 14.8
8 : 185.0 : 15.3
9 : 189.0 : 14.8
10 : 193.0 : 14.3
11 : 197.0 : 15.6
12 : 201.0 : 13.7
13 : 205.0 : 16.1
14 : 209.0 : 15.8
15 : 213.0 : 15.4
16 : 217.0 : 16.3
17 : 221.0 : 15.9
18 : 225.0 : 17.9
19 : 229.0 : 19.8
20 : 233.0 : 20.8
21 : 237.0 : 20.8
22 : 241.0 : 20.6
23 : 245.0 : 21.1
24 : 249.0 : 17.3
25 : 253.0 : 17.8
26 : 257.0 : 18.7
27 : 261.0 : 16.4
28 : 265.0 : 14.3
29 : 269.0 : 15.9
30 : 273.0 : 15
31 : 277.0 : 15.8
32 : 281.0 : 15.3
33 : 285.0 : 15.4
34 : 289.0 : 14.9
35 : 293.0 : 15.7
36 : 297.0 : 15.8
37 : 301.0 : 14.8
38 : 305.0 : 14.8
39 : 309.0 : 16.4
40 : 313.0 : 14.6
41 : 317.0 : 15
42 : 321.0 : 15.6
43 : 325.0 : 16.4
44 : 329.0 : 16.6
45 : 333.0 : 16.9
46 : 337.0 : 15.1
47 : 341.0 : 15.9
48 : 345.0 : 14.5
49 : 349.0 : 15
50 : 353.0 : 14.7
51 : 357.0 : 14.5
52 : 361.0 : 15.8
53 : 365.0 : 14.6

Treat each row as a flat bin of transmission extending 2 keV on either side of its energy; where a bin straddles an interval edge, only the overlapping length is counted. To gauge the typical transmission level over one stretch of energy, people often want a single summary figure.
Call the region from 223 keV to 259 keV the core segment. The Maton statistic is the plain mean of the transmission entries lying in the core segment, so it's 19.4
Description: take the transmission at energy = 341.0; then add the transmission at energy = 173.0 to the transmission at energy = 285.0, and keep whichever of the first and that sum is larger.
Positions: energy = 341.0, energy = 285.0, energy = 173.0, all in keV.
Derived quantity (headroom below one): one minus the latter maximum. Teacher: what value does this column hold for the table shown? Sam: -27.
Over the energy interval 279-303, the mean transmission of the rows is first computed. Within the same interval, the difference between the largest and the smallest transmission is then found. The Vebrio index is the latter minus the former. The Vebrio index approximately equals -14.3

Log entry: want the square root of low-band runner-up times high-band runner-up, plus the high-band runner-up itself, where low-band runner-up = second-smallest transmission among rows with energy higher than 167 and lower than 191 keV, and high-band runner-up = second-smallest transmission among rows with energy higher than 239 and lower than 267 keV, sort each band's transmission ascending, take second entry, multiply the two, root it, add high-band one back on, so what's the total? 31.3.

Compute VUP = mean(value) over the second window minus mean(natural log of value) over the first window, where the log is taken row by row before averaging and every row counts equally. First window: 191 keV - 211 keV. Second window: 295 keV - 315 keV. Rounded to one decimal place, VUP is 12.6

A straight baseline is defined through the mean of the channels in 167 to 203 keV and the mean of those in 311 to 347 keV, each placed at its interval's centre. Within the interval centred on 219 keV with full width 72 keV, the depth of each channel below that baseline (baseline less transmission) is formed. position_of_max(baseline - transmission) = 201.0 keV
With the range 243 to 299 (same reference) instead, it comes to 265.0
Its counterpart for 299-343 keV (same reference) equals 313.0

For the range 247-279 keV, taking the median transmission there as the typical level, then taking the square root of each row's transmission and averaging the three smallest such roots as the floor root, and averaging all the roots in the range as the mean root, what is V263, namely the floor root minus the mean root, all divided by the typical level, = -0.011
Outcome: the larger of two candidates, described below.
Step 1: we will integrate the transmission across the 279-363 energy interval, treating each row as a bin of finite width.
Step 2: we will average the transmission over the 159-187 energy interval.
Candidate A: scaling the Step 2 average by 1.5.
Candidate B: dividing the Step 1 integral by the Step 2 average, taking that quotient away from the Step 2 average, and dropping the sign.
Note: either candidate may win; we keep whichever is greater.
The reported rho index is 76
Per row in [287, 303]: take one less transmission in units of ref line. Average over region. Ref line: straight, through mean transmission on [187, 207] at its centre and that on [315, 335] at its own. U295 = 0.033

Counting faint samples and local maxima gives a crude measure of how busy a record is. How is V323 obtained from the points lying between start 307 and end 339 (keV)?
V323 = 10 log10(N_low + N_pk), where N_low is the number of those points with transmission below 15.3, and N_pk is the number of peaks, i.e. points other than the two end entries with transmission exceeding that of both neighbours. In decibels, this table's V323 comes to 6.0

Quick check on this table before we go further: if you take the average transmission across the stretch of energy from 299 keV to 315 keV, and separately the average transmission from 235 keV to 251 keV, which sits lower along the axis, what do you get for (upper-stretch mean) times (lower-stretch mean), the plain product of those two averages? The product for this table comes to 302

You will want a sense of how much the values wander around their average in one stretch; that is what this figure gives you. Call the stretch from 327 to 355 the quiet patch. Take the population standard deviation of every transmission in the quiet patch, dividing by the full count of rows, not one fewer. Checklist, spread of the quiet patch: 0.88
